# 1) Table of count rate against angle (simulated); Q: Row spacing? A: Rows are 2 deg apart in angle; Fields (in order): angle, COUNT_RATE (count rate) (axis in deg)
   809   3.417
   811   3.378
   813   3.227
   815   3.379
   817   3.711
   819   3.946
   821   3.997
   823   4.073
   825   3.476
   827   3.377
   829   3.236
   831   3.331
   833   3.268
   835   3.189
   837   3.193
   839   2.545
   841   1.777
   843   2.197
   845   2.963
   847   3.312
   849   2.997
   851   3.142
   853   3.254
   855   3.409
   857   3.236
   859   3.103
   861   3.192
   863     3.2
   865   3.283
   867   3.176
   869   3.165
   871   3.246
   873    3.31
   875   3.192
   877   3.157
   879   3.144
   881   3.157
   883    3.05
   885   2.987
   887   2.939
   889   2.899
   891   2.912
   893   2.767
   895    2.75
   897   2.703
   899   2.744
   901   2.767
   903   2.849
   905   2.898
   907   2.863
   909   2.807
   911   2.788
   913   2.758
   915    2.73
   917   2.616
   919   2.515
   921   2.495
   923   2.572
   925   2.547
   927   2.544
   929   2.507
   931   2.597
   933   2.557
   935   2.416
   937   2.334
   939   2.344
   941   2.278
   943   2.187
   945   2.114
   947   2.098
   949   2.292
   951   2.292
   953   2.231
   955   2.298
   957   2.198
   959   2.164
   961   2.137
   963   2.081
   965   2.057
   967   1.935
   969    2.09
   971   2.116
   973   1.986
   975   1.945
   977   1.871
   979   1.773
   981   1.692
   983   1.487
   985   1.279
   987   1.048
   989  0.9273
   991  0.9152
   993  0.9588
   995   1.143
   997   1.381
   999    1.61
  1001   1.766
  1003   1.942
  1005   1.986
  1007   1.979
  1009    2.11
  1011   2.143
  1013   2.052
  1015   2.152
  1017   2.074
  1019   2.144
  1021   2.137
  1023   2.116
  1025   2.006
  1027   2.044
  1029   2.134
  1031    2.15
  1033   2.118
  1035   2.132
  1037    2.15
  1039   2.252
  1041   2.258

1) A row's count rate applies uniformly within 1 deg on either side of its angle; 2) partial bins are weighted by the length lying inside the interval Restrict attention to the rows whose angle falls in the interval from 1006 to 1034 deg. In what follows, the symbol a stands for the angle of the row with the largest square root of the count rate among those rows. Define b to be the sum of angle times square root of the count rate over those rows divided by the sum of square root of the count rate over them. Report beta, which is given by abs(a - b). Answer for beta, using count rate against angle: 5.0 deg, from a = 1015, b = 1020.0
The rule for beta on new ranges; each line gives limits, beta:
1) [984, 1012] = 11.9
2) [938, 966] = 12.9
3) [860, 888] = 0.9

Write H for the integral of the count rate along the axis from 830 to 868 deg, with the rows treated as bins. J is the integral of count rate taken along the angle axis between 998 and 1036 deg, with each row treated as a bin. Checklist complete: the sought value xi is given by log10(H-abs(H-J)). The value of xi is 1.89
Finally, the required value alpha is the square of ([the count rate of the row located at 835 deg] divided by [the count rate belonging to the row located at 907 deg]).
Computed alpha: 1.2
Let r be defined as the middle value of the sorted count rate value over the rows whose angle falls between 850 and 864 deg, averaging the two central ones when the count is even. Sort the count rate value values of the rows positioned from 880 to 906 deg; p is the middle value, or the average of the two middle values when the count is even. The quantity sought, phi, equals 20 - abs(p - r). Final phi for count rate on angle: 19.7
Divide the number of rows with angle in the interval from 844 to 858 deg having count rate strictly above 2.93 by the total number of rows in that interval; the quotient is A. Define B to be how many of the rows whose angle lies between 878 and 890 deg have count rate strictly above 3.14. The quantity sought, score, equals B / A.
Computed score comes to 2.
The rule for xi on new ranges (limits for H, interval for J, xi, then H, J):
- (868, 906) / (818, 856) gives 2.02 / 113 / 121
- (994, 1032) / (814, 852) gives 1.42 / 74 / 122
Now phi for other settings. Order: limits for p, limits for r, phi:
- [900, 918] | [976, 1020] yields 19.0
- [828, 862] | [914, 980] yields 19.1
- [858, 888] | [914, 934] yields 19.4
